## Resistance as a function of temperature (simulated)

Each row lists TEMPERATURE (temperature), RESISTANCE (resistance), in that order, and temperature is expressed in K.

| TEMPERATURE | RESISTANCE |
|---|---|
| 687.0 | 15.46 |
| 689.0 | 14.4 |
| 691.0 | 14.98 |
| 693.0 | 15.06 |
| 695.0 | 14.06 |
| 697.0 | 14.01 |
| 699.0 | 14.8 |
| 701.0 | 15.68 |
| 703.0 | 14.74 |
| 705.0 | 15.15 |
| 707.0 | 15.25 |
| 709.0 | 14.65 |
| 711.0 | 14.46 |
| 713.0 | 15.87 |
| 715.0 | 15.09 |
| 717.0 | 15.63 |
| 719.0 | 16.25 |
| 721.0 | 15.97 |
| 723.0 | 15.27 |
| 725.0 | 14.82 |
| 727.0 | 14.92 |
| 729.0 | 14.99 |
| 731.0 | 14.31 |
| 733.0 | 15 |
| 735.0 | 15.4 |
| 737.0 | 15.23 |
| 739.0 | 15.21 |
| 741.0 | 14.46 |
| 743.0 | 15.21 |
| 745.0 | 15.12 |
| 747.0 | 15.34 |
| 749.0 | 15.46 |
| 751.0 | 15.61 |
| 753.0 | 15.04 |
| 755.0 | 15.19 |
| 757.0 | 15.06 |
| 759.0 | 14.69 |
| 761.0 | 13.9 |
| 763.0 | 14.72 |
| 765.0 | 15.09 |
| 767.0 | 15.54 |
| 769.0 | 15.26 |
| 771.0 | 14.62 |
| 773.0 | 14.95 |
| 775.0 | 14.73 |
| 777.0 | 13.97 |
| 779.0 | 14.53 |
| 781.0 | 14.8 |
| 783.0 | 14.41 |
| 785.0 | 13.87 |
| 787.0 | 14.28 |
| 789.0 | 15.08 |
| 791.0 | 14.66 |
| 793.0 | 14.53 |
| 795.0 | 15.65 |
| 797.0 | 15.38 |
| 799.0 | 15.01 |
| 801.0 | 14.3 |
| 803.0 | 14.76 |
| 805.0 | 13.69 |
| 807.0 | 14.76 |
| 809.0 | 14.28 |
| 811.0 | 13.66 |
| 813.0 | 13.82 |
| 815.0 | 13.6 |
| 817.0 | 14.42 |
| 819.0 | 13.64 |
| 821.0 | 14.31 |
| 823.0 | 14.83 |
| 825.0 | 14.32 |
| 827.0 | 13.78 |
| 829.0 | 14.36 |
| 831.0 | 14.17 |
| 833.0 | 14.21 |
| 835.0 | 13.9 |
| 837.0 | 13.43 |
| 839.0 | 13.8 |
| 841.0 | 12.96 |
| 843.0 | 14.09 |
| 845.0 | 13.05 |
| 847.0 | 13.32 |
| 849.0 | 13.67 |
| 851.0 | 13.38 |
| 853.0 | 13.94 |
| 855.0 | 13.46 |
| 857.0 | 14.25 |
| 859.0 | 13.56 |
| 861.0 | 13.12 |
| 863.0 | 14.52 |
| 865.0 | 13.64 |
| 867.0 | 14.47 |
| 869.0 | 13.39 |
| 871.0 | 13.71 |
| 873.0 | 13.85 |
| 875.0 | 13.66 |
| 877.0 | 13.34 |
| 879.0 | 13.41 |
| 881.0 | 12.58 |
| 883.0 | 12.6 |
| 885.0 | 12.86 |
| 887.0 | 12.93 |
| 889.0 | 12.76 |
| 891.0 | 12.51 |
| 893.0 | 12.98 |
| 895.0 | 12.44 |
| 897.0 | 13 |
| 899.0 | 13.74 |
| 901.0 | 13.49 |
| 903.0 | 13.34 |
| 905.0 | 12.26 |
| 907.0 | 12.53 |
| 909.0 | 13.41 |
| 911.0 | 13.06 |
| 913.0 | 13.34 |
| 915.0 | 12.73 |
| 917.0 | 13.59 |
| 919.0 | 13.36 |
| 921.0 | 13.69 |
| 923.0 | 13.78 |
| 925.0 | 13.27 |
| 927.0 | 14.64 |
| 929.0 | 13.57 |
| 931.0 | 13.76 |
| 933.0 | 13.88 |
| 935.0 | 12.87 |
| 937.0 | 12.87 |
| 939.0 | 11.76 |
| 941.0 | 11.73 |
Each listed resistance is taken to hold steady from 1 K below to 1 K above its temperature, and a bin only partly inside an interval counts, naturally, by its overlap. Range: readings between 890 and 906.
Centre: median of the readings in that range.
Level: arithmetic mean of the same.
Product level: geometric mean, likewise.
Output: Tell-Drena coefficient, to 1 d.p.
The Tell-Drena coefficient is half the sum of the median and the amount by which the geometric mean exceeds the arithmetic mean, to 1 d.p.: 6.5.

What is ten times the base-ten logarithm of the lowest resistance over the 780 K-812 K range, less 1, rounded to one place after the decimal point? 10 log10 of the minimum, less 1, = 10.4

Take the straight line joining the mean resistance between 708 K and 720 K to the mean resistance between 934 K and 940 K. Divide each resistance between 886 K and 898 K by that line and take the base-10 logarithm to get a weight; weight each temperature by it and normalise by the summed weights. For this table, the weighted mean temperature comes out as 891.6 K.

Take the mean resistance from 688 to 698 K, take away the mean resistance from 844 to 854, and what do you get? 1.0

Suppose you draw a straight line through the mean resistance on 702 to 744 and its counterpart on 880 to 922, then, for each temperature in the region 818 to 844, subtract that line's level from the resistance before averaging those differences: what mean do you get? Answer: 0.14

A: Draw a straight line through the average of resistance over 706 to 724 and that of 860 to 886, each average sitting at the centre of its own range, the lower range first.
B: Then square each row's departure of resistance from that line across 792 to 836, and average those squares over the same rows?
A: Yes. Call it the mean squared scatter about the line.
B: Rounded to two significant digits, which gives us 0.26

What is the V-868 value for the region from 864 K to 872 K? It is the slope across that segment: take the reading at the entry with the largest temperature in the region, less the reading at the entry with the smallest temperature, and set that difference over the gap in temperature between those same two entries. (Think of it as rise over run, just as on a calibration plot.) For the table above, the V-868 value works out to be 0.01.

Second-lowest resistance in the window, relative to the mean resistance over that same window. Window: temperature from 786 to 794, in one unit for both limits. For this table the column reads 0.993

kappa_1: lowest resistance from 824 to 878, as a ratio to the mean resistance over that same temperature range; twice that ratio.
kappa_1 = 1.88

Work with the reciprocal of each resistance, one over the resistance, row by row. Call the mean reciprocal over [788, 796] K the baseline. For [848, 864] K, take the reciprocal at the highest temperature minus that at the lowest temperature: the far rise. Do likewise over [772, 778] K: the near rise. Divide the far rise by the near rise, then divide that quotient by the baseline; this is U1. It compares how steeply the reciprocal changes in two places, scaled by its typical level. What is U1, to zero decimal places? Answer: -14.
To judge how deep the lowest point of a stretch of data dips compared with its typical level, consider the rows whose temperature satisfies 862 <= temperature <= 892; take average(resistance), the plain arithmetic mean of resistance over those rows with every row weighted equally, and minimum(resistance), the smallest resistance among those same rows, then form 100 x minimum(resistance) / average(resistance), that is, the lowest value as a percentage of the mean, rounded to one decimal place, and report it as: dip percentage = 93.7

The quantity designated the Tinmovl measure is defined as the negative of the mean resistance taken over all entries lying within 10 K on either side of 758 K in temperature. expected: -15.0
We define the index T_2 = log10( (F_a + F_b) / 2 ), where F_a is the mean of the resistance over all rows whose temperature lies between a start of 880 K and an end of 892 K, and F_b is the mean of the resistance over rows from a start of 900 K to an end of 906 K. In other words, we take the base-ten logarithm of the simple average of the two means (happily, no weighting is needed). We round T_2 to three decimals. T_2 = 1.110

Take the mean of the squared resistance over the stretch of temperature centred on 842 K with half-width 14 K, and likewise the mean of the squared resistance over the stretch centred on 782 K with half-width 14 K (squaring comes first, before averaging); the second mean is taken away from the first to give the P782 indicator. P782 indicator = -28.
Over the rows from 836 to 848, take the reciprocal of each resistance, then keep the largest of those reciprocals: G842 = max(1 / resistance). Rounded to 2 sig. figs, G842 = 0.077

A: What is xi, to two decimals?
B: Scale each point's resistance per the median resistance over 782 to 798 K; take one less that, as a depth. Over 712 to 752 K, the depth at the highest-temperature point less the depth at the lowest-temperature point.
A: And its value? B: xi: 0.02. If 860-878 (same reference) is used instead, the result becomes -0.02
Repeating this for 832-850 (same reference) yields 0.04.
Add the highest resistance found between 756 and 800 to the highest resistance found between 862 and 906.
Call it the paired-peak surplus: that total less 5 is 25.2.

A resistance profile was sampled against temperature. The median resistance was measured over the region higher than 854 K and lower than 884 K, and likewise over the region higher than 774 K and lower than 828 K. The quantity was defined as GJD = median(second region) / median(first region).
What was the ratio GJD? 1.06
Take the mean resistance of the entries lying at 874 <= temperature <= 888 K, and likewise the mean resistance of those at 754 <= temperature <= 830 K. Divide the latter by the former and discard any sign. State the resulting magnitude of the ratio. 1.11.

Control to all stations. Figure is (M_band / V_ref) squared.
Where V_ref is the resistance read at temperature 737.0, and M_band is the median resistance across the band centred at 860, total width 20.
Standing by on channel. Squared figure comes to 0.797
